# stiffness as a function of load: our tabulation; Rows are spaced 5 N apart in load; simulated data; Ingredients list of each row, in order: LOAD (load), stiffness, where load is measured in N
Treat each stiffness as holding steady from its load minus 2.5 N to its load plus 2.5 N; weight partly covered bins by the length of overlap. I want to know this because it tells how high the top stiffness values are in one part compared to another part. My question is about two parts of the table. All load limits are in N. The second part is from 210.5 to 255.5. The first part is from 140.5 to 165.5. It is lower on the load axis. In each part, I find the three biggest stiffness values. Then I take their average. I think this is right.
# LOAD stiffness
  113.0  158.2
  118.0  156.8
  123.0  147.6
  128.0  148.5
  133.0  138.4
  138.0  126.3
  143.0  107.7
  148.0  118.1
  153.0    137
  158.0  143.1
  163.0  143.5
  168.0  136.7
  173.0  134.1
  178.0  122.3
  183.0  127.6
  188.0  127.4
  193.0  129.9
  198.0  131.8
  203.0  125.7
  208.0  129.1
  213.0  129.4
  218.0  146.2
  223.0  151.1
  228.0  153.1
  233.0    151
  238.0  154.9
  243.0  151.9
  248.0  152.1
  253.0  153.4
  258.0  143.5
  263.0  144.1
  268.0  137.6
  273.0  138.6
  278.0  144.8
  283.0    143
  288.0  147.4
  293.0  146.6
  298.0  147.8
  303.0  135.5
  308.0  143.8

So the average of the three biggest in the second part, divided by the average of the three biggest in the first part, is 1.09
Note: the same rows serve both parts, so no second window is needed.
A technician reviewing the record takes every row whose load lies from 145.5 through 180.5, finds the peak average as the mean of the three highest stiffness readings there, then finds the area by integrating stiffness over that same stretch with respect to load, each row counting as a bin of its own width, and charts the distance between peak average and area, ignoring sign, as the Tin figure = 4533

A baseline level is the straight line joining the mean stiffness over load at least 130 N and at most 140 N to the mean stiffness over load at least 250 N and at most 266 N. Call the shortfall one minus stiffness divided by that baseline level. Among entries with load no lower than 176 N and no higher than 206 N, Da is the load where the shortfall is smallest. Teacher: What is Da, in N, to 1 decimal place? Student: 198.0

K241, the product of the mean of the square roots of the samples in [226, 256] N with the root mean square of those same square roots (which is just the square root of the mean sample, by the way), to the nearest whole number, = 153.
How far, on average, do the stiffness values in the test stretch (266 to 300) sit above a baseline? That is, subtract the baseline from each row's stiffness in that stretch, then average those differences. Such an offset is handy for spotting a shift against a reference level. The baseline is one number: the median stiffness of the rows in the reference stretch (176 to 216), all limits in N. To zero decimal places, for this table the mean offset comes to 15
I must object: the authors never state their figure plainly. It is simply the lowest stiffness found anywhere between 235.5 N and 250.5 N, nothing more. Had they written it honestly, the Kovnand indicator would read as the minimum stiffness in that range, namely 151.9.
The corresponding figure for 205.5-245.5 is 129.1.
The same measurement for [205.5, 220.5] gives 129.1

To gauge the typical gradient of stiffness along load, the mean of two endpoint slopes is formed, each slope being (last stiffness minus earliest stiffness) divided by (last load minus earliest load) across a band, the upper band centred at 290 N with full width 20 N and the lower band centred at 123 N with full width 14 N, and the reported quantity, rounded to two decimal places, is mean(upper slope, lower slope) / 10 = -0.03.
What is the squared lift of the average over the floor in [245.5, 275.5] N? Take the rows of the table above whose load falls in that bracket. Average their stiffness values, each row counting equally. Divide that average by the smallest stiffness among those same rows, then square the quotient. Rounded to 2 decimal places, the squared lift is 1.11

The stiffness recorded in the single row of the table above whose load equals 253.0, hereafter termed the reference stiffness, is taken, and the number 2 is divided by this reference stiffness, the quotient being 0.0130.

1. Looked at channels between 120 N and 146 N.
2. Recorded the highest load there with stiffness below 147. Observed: 143.0 N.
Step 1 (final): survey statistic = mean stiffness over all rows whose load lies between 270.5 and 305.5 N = 143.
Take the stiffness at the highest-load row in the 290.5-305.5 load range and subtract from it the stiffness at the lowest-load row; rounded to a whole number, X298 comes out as -11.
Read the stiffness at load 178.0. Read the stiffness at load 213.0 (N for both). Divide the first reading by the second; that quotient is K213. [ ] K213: 0.95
